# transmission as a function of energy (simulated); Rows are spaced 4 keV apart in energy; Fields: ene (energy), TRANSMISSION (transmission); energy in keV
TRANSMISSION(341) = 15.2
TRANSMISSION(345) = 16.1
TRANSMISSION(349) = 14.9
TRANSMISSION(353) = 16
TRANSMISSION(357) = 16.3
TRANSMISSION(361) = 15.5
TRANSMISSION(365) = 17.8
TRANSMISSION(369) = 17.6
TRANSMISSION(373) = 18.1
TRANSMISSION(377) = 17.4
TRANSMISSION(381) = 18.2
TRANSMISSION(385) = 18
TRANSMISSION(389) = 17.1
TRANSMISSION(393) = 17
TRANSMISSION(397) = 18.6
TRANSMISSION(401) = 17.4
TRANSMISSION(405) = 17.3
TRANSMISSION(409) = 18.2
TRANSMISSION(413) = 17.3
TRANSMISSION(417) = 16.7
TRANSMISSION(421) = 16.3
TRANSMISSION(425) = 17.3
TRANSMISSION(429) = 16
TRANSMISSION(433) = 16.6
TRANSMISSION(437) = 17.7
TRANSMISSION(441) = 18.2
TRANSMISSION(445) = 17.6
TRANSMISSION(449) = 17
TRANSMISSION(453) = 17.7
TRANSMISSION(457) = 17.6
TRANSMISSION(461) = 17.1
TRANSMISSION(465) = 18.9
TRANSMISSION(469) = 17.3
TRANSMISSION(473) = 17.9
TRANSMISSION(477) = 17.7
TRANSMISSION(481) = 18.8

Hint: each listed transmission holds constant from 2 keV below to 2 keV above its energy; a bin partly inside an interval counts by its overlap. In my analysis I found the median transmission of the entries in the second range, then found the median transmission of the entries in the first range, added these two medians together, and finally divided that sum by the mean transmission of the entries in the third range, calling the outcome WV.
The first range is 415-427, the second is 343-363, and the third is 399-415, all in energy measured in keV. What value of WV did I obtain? 1.86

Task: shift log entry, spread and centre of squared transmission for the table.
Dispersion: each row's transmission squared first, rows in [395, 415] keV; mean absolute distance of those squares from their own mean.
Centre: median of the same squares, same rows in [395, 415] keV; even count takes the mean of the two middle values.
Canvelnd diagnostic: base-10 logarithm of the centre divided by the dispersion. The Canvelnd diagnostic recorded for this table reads 1.22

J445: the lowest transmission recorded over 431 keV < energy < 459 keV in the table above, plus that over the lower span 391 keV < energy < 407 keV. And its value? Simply 33.6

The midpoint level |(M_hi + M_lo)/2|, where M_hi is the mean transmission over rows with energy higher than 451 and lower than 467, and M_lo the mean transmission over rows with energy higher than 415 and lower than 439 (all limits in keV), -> 17.3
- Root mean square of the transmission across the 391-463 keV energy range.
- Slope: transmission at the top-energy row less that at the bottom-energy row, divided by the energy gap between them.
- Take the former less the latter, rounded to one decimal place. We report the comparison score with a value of 17.3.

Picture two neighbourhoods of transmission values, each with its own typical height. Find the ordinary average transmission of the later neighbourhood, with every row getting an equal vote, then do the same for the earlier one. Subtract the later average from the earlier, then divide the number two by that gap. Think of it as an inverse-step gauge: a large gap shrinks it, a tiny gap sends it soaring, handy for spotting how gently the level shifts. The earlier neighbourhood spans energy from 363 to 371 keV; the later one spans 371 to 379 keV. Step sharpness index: -40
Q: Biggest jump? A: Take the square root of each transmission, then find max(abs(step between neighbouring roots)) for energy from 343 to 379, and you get 0.28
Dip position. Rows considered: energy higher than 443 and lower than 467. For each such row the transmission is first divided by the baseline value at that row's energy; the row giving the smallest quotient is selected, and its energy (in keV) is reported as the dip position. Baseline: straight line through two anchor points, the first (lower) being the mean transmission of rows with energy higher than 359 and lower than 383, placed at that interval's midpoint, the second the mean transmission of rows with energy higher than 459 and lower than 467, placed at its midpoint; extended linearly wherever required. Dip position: 449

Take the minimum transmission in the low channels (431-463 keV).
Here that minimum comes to 16.6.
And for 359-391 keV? 15.5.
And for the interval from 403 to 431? 16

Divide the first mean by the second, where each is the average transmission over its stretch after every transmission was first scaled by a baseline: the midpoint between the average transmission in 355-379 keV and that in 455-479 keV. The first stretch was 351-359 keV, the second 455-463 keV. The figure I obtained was 0.931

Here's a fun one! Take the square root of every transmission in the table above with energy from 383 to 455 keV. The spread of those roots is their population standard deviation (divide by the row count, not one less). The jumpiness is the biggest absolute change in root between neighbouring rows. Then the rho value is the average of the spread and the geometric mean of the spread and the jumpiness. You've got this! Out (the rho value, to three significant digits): 0.102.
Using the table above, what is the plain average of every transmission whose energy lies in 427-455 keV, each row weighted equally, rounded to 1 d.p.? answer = 17.3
